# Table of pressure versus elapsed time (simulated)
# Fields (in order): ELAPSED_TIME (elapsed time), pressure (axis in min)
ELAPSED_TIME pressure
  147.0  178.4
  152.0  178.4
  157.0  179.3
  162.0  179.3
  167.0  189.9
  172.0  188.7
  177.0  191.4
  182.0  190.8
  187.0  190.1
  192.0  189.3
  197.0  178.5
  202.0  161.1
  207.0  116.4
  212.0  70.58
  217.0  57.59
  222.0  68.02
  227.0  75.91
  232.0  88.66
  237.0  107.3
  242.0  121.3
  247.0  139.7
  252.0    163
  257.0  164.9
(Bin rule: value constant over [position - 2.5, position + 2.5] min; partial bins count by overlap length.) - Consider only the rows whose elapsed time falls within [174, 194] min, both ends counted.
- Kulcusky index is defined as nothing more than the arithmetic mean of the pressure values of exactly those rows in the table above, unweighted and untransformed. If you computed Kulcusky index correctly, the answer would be 190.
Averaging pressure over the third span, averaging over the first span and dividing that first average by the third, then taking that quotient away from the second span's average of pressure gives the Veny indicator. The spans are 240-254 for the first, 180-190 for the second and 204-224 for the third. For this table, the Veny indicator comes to 189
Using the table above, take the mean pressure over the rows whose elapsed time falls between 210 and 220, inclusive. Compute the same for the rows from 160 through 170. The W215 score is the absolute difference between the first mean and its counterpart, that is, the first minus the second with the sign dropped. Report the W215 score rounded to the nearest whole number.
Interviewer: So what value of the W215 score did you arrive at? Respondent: 121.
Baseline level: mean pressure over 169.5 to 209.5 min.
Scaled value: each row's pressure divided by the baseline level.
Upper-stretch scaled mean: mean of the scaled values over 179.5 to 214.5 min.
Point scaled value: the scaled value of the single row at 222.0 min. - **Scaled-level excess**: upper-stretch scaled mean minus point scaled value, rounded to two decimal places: 0.50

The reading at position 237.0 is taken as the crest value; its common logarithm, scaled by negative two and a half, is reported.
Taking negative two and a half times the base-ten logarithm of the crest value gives -5.08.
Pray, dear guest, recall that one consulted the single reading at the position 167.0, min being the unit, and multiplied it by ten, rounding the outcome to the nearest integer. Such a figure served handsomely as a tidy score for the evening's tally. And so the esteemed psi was 1899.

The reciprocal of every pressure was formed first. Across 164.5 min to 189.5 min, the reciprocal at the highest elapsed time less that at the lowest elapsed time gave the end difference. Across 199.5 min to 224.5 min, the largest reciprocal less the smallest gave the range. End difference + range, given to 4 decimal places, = 0.0112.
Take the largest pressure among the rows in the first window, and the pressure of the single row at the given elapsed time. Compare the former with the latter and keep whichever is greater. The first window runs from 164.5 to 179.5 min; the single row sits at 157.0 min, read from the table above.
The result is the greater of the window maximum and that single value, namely 191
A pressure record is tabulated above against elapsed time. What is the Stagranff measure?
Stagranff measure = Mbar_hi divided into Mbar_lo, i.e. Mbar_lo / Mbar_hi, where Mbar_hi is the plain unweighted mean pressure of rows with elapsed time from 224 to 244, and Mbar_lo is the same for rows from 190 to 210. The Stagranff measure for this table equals 1.6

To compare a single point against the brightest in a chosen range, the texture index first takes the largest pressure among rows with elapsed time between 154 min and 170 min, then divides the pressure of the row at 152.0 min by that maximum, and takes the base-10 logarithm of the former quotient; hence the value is -0.027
